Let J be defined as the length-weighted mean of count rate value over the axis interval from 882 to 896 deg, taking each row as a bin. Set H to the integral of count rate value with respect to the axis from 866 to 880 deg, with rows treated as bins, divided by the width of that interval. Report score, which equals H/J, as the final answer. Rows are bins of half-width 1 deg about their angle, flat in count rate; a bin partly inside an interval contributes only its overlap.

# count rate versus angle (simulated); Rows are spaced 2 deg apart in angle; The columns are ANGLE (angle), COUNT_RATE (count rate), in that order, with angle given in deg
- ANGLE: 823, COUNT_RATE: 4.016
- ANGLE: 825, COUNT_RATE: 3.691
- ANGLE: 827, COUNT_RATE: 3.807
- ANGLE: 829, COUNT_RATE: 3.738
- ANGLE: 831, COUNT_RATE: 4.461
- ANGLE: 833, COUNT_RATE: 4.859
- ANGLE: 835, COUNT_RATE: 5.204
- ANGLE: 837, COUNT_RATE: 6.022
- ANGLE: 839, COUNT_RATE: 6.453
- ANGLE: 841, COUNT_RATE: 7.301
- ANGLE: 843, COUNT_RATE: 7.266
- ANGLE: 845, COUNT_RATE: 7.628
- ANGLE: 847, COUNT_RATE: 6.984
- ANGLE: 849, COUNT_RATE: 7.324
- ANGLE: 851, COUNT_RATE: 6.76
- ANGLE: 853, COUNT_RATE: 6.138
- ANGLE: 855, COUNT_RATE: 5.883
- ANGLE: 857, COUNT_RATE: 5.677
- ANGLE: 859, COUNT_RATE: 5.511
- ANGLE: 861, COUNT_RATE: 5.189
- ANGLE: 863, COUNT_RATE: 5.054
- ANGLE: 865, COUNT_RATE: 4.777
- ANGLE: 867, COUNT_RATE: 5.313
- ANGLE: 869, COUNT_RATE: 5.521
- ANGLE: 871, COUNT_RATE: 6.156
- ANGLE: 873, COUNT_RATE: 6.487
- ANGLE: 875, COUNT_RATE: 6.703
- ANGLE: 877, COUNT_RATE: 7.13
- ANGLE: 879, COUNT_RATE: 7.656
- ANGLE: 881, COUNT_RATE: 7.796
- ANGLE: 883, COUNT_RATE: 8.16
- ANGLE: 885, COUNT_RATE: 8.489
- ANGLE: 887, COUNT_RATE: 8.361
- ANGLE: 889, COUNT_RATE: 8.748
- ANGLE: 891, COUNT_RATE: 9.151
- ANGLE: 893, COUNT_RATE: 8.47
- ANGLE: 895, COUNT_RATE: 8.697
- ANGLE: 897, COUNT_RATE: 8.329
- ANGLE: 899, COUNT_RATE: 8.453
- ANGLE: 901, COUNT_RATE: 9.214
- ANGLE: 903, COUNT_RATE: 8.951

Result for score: 0.7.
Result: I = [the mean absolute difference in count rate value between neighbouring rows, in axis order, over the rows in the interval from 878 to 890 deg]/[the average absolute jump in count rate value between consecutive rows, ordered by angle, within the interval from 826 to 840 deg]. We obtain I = 0.6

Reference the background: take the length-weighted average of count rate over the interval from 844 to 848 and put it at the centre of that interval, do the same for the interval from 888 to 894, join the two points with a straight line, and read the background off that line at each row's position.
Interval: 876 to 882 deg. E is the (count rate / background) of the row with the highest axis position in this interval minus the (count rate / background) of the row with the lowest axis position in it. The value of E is 0.07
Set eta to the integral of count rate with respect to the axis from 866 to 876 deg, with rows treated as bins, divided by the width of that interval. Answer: 6.0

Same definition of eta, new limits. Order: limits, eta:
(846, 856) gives 6.6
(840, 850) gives 7.3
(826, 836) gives 4.4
